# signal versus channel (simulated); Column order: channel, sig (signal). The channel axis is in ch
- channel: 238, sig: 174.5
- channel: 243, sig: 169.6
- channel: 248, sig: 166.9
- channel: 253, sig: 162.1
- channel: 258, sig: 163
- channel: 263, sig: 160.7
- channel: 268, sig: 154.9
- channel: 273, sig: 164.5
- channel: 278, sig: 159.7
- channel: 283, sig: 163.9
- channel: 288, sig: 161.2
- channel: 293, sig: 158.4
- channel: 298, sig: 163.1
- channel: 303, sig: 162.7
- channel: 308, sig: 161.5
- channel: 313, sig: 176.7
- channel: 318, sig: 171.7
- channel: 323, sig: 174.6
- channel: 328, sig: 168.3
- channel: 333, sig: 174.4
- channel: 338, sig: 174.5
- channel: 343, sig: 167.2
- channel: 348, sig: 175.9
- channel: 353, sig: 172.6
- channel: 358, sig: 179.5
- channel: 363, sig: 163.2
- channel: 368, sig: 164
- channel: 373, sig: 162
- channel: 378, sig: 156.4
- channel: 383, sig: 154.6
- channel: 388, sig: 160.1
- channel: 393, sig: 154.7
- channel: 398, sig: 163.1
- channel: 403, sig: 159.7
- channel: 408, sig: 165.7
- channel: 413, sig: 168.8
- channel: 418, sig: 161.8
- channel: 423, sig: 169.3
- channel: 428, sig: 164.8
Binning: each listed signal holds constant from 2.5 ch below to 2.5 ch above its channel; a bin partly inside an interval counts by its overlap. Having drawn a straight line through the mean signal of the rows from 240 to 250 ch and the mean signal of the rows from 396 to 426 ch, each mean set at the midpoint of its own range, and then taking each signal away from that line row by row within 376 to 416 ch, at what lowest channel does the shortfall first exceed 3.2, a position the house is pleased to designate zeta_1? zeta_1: 378 ch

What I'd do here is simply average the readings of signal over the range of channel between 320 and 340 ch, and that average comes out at 173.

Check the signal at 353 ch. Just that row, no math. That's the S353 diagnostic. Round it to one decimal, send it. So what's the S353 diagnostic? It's 172.6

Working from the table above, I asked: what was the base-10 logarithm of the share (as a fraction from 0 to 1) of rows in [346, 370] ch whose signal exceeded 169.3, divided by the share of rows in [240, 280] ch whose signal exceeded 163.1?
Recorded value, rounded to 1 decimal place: 0.2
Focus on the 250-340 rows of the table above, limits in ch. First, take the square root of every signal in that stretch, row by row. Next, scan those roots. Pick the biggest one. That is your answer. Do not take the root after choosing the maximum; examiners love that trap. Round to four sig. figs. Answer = 13.29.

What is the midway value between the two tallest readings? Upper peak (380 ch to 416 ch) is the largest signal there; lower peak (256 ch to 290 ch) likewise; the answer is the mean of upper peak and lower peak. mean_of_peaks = 167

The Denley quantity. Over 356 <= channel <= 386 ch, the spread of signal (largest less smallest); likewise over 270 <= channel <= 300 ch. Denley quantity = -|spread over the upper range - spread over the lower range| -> -19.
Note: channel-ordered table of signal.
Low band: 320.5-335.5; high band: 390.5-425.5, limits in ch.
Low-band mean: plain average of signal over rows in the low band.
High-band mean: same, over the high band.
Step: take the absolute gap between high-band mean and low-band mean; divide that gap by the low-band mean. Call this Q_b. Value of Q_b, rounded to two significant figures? 0.053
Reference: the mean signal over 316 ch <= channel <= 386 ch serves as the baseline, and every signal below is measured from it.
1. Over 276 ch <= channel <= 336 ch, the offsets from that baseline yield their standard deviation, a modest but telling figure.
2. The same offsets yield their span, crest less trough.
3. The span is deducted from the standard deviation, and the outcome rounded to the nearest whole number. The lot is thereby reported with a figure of -12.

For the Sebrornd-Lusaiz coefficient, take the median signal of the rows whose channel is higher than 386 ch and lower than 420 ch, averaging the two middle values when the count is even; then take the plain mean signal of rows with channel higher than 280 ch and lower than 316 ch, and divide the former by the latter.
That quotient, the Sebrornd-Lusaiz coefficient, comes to 0.99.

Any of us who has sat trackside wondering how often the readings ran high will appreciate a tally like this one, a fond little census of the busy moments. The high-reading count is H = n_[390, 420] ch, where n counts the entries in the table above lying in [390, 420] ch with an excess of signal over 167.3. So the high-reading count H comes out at 1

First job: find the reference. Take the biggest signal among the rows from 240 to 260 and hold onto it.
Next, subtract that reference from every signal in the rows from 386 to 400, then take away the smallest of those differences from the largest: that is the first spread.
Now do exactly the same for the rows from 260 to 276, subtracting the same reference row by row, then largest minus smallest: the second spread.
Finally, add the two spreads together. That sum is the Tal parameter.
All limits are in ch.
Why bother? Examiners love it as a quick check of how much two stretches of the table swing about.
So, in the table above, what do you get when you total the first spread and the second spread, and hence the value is 18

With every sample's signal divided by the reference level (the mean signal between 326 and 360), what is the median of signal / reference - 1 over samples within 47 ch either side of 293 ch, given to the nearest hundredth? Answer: -0.06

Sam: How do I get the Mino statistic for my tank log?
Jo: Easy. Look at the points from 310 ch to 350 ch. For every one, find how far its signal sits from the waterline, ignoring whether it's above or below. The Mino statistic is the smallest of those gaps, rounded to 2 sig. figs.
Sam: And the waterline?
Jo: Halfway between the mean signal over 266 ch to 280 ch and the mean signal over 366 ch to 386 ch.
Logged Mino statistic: 7.7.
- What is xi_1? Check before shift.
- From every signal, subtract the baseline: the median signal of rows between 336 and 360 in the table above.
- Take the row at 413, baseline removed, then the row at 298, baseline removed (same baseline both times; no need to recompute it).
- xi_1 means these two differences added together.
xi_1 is -17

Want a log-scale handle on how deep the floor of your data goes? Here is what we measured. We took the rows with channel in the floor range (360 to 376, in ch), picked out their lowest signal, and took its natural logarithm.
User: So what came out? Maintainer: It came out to 5.09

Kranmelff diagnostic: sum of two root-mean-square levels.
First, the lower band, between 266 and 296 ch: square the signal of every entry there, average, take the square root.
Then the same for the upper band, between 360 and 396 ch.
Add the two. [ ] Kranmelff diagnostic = 320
